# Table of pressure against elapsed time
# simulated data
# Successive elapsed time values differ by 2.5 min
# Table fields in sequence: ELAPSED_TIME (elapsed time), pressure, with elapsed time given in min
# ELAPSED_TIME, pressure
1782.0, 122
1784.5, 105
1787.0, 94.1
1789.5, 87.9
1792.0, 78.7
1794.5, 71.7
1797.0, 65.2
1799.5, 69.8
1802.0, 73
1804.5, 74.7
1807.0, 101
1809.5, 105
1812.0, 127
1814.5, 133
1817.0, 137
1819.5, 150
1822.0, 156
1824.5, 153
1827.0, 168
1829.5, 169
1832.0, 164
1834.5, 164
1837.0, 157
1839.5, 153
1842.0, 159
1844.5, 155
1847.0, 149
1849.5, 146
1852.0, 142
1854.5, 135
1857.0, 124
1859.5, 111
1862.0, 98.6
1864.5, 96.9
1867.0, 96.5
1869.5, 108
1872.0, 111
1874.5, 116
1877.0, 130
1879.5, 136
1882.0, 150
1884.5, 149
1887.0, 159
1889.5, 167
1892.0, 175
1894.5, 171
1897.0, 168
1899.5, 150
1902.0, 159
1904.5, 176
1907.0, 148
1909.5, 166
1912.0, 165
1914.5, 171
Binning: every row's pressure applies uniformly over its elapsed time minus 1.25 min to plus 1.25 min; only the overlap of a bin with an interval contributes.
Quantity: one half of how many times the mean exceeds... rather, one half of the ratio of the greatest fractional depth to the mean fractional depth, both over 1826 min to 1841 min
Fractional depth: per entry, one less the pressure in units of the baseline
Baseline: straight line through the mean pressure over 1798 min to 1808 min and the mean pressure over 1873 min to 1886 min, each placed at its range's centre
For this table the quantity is 0.4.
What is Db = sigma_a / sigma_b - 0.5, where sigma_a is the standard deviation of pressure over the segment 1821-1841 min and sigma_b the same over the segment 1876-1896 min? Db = -0.10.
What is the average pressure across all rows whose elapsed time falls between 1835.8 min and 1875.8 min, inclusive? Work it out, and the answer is 129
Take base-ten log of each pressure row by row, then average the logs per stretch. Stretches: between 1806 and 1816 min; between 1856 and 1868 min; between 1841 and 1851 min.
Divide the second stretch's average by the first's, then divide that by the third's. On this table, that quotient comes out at 0.45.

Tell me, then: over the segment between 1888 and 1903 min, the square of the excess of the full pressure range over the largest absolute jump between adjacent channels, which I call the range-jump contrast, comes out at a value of 49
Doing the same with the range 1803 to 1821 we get 2401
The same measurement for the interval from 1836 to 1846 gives 0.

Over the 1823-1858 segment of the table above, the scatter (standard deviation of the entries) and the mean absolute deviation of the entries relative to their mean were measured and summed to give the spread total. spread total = 22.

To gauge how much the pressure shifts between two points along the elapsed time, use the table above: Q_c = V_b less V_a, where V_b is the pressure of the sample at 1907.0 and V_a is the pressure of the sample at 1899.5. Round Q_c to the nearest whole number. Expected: -2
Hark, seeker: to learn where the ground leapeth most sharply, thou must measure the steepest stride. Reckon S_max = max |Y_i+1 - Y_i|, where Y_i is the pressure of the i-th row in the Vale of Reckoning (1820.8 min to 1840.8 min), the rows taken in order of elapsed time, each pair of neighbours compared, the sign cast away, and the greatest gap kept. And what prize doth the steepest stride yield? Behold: 15.0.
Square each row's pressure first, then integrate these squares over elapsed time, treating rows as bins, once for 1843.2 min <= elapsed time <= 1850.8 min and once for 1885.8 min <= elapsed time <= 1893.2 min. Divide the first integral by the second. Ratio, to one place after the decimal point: 0.8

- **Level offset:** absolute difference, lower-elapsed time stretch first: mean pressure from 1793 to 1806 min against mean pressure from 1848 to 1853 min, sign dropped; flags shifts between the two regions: 73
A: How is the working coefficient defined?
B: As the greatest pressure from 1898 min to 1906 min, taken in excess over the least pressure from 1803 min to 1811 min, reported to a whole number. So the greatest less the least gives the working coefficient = 101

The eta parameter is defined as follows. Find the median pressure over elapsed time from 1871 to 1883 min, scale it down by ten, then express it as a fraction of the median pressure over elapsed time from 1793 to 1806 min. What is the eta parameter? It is 0.18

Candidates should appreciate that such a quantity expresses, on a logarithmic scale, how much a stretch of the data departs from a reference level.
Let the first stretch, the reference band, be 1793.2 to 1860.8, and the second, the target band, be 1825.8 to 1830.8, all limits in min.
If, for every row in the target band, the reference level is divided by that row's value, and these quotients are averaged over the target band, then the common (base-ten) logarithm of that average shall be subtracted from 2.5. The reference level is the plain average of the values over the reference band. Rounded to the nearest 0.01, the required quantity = 2.61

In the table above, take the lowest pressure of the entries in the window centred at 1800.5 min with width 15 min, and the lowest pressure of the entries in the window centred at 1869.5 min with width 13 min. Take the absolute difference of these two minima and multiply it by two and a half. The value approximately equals 78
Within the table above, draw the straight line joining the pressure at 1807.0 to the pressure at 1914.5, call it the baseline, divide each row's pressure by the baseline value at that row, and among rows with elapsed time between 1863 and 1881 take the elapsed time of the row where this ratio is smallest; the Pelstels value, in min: 1867.0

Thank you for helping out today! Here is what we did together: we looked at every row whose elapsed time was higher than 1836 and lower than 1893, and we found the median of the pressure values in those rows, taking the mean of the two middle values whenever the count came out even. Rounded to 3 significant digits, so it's 142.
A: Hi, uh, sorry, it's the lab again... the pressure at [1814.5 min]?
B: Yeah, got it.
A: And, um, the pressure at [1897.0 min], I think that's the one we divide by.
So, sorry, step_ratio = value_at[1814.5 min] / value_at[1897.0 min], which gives 0.79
